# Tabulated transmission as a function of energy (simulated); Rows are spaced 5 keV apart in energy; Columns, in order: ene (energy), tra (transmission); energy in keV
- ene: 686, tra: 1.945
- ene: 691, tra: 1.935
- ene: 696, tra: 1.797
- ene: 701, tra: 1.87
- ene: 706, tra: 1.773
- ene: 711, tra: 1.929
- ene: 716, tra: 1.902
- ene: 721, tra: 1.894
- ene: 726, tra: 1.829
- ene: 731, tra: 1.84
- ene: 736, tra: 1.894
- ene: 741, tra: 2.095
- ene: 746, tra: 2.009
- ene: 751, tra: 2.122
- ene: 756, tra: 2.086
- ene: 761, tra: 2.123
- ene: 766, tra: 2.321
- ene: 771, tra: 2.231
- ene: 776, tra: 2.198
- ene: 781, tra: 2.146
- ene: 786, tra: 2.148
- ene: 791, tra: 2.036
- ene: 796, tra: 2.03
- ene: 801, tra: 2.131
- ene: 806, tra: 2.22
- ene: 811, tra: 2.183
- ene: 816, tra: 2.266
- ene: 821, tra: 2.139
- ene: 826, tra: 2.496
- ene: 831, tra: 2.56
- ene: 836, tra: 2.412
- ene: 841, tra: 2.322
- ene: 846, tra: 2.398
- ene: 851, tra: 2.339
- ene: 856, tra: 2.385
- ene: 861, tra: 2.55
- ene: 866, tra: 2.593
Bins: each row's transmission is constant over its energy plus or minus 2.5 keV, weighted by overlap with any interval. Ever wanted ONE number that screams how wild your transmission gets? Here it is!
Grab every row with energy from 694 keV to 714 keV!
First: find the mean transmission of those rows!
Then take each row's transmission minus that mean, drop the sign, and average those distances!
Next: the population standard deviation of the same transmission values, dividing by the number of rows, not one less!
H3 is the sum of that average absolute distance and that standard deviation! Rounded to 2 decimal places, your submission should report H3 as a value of 0.12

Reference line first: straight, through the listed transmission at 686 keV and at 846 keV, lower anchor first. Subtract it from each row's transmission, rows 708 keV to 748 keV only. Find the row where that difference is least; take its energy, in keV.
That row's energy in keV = 731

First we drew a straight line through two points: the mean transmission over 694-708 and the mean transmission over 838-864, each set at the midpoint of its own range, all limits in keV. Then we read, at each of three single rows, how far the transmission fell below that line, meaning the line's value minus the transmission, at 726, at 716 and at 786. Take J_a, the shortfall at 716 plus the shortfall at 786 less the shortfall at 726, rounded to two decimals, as -0.11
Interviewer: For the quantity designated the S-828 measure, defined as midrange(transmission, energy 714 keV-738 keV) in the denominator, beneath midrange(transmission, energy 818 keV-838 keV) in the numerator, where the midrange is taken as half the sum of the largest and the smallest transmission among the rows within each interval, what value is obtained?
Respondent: 1.26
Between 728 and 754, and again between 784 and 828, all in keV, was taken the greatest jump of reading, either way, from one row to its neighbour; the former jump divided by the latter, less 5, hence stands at -4.44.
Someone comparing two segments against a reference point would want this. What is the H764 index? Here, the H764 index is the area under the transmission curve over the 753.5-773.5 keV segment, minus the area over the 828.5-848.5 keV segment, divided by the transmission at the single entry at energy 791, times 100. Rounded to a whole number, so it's -229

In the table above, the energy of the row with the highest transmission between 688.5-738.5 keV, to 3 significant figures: 691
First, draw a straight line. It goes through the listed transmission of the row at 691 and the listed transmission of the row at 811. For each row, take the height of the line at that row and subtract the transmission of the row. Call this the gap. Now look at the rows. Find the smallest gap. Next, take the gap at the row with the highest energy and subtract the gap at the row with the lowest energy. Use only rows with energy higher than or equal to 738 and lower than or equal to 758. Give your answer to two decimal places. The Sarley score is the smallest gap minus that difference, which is -0.10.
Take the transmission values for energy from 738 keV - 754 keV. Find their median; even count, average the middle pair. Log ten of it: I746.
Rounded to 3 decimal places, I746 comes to 0.321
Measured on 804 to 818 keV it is 0.346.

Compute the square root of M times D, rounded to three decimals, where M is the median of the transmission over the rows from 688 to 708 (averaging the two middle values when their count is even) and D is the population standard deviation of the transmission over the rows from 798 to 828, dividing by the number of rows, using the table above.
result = 0.476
